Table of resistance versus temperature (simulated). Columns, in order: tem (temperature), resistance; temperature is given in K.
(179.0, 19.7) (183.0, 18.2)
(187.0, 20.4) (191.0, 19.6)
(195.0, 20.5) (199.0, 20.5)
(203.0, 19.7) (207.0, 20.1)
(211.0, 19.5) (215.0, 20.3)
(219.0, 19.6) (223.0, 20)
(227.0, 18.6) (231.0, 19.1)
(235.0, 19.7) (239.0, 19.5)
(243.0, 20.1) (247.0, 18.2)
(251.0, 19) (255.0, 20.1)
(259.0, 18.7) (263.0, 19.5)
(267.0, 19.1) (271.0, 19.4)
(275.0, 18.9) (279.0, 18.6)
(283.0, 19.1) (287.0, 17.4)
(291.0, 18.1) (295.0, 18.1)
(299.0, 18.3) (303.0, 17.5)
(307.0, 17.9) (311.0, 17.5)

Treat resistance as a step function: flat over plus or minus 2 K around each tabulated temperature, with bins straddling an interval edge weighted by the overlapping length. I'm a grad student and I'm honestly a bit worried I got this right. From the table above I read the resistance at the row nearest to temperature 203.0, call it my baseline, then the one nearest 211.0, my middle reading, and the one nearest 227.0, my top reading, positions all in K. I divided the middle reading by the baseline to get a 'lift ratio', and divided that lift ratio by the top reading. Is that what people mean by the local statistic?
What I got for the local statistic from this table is 0.0532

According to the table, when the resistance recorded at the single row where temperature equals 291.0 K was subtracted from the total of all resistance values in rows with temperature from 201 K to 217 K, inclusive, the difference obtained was 61.5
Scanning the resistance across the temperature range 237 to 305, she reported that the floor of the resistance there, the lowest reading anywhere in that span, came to 17.4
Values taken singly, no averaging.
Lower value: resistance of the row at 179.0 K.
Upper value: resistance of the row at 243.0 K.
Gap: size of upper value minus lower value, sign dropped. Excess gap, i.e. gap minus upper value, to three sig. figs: -19.7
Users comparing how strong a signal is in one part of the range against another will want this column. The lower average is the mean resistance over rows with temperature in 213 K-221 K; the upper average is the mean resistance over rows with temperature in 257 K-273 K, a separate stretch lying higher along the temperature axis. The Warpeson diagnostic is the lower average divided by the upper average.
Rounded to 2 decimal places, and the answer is 1.04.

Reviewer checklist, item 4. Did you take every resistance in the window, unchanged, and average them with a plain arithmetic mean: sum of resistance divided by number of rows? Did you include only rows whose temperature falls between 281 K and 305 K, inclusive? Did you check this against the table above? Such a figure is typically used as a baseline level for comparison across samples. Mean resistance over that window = 18.08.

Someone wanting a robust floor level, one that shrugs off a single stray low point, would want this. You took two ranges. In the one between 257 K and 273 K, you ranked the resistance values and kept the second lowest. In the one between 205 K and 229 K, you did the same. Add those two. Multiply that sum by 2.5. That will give 96.5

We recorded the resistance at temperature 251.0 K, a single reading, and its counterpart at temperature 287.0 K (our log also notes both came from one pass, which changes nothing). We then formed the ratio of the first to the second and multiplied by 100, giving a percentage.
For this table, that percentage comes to 109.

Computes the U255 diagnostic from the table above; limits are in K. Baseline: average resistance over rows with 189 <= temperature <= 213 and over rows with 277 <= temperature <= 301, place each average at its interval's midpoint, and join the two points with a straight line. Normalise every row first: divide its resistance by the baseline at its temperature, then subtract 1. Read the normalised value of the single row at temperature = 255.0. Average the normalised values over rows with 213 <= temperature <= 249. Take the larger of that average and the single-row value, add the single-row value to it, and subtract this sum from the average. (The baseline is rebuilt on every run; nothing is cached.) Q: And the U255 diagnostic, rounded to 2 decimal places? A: -0.12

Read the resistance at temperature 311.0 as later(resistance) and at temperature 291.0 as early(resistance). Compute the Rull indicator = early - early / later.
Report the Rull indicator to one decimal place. 17.1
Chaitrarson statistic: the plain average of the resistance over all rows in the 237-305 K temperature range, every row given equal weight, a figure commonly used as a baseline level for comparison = 18.8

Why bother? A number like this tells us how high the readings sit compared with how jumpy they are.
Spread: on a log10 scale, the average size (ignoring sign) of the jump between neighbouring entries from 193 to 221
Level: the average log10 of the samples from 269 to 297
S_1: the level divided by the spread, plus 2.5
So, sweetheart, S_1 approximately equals 108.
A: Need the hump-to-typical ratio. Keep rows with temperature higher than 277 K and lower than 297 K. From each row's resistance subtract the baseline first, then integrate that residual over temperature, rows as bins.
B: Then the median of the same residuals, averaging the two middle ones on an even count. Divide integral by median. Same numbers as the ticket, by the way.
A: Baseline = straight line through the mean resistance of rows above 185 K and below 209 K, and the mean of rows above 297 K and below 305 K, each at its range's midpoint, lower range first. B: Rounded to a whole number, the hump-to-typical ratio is 17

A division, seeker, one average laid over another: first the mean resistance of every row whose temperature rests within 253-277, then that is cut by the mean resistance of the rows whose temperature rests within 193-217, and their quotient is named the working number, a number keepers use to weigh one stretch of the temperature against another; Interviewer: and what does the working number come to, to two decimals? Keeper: 0.96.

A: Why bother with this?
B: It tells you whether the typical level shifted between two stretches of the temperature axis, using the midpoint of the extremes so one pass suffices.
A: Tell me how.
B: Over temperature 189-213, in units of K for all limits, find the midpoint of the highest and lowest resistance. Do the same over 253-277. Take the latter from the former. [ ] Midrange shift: 0.6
